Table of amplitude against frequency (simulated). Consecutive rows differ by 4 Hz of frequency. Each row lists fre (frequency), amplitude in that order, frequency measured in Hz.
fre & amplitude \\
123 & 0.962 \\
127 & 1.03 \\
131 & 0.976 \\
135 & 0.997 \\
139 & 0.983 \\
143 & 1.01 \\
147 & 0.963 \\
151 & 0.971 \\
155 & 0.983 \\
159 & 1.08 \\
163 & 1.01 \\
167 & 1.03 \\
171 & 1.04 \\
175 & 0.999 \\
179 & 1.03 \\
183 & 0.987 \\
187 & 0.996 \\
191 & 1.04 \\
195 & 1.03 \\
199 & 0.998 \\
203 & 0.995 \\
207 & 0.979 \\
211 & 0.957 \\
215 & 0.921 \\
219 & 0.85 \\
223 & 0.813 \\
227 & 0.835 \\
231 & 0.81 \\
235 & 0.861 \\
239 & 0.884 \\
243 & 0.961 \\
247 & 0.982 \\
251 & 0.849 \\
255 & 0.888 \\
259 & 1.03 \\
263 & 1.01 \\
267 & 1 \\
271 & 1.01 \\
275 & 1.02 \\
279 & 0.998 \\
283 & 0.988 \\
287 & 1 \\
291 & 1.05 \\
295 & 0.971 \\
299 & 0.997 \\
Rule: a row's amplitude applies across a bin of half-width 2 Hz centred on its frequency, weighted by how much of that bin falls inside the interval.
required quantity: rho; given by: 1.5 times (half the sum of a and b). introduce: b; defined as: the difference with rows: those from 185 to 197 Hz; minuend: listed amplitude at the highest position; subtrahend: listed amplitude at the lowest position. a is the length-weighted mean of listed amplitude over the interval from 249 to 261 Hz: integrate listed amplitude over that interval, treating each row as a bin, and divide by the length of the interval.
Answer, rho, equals 0.717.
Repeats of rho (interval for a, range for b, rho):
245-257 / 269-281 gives 0.671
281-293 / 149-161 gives 0.841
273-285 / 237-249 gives 0.825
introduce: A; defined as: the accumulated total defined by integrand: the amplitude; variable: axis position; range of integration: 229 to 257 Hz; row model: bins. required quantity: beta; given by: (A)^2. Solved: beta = 622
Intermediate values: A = 24.9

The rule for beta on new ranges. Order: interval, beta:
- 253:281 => 774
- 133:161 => 781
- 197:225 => 679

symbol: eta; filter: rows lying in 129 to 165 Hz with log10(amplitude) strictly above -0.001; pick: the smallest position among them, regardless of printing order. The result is 143 Hz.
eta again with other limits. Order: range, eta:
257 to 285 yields 259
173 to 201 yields 175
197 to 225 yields 199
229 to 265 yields 259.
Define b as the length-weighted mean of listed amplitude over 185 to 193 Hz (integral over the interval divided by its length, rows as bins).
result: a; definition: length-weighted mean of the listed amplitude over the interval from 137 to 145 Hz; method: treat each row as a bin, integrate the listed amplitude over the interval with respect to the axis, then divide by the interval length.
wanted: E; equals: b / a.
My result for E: 1.02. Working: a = 1.00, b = 1.02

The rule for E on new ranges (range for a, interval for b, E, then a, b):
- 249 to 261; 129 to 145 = 1.07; 0.92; 0.99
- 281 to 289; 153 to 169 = 1.03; 0.99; 1.03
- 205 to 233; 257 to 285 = 1.14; 0.88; 1.01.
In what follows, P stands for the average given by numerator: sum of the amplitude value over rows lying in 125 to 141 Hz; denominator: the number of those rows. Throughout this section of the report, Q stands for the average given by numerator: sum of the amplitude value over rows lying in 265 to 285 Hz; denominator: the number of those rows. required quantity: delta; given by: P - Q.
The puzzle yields -0.01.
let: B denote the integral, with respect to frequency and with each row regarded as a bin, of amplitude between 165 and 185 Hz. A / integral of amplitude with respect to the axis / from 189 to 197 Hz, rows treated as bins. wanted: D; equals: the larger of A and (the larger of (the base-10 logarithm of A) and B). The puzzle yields 20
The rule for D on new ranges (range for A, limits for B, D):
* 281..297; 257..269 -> 16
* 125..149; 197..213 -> 24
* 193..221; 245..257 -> 27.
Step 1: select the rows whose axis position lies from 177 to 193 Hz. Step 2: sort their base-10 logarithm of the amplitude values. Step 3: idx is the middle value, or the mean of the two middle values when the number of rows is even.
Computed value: 0.006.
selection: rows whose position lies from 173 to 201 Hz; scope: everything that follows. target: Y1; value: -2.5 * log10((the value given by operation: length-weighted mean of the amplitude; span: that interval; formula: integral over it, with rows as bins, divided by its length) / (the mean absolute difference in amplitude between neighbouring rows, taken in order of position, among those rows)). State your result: -3.9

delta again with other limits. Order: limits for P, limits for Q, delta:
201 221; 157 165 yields -0.10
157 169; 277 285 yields 0.05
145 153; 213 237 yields 0.12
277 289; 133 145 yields 0.00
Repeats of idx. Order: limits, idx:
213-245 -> -0.068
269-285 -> 0.002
